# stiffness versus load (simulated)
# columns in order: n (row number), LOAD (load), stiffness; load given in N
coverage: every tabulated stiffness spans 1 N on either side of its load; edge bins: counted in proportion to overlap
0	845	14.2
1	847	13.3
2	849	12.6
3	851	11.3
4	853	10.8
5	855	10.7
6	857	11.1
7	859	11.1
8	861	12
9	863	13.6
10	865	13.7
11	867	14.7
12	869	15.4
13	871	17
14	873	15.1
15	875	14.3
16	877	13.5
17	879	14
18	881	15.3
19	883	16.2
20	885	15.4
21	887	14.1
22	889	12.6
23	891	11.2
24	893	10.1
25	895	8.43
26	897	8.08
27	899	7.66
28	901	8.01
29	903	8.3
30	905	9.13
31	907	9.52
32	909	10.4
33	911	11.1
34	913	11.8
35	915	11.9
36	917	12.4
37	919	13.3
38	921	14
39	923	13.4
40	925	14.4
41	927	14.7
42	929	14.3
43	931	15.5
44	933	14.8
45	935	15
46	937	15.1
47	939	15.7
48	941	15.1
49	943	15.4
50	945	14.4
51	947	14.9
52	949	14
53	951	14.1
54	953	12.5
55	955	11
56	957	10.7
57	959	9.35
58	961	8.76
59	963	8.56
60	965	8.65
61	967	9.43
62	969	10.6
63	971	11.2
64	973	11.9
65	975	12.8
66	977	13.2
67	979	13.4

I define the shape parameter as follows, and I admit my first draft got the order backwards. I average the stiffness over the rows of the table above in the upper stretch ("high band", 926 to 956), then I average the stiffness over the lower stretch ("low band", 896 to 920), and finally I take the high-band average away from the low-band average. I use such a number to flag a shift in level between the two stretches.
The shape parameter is -4.3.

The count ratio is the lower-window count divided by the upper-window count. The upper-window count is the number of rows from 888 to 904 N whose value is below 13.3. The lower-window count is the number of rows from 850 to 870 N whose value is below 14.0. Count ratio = 1.00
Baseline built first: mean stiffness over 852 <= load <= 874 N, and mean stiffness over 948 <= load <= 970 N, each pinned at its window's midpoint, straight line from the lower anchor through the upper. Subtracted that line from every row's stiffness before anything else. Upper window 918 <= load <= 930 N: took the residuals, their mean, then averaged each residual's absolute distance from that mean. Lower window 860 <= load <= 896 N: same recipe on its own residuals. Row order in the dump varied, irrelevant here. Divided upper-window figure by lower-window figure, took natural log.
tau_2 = -1.1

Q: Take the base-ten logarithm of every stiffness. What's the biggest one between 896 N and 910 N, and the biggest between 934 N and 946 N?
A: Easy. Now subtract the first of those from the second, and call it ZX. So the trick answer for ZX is 0.18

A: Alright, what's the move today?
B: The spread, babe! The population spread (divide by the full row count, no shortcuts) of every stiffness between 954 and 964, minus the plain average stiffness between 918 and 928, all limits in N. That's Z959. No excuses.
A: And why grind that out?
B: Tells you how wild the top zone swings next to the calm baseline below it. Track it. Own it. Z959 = -13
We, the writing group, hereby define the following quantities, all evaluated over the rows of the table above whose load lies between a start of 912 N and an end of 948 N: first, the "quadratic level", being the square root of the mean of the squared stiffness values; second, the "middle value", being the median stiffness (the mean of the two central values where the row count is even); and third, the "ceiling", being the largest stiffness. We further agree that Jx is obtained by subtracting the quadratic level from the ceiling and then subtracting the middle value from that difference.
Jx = -13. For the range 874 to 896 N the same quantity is -11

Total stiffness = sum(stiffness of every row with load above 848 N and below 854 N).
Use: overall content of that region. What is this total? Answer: 35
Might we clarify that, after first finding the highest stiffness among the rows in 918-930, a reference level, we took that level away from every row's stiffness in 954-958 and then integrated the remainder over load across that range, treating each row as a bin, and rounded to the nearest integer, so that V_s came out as -15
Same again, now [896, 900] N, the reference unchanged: -27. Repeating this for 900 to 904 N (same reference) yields -26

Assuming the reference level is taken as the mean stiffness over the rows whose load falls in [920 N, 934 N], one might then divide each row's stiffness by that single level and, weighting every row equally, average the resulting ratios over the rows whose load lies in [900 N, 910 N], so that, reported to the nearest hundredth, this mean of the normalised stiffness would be 0.63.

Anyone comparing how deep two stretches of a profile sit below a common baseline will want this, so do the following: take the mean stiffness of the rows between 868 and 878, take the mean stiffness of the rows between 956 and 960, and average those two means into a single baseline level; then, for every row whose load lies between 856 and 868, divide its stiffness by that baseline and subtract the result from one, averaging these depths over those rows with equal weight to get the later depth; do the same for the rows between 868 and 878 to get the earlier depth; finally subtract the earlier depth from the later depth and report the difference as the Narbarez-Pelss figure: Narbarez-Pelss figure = 0.19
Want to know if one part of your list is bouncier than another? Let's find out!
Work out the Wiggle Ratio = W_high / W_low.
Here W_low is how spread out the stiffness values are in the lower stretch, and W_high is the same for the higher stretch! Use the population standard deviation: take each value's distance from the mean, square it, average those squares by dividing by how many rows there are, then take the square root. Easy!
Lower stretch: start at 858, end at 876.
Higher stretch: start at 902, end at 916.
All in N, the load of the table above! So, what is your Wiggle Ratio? 0.8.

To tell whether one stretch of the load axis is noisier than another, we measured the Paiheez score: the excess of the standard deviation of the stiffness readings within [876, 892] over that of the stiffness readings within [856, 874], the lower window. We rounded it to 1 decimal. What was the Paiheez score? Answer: -0.4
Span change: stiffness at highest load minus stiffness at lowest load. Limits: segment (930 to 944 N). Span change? -0.1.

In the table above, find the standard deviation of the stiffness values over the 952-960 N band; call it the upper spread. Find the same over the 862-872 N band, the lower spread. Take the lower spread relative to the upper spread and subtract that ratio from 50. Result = 48.9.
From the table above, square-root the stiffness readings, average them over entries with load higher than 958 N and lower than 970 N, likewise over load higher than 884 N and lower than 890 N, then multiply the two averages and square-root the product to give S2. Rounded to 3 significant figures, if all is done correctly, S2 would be 3.37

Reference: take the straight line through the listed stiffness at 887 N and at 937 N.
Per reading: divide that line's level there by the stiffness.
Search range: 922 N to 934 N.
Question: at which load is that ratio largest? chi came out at 923 N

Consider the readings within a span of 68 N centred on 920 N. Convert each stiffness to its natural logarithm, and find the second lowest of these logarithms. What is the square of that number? 4.3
